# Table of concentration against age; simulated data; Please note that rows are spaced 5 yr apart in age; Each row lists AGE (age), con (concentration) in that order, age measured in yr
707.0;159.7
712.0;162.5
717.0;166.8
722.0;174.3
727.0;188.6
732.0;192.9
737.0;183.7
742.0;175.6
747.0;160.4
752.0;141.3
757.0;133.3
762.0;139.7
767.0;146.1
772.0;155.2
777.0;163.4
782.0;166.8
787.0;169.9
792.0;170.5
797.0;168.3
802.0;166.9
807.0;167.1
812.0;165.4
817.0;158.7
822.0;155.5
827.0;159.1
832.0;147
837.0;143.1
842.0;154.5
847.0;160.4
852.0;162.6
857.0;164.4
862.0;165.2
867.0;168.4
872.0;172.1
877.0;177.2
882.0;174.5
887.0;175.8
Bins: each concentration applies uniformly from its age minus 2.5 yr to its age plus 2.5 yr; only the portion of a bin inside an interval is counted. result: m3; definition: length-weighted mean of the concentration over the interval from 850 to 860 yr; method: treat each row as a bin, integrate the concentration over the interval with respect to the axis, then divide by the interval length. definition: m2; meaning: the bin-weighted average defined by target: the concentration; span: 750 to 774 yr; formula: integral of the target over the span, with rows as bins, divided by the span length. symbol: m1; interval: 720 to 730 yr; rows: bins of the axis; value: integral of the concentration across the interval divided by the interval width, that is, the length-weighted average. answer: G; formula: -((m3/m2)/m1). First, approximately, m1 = 182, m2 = 143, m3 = 164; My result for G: -0.0063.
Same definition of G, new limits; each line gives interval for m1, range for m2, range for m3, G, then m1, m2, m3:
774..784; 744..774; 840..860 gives -0.0067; 165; 146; 161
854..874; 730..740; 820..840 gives -0.0048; 167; 187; 151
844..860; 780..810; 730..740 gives -0.0069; 162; 168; 187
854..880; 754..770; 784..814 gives -0.0071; 169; 140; 168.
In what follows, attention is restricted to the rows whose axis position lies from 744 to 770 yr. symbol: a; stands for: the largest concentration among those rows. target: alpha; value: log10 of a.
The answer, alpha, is 2.21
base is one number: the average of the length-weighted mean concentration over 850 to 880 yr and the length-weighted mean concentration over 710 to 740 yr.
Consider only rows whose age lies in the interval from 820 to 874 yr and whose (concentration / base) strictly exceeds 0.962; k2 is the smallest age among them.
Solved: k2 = 867.0 yr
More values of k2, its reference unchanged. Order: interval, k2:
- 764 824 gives 787.0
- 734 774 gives 737.0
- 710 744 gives 722.0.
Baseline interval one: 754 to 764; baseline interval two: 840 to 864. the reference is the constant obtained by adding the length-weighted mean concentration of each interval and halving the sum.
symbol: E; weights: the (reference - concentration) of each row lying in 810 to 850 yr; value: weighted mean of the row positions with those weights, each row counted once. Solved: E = 824.4 yr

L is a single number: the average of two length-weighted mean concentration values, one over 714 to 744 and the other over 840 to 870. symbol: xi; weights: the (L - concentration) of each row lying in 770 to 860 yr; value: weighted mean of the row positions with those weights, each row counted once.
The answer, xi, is 822.3 yr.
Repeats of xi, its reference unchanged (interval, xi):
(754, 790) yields 764.8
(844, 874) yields 854.1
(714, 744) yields 733.1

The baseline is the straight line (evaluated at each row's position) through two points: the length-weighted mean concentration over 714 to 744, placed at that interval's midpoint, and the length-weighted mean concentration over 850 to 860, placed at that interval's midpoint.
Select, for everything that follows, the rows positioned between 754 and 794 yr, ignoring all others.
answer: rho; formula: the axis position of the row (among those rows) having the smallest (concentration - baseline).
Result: 757.0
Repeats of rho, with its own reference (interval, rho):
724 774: 757.0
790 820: 817.0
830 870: 837.0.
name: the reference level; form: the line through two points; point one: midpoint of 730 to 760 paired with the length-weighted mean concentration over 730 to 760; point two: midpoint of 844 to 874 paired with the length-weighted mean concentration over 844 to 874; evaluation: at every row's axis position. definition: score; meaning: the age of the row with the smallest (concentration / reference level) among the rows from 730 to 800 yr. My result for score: 757.0 yr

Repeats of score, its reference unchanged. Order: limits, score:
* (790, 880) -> 837.0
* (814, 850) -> 837.0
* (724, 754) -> 752.0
